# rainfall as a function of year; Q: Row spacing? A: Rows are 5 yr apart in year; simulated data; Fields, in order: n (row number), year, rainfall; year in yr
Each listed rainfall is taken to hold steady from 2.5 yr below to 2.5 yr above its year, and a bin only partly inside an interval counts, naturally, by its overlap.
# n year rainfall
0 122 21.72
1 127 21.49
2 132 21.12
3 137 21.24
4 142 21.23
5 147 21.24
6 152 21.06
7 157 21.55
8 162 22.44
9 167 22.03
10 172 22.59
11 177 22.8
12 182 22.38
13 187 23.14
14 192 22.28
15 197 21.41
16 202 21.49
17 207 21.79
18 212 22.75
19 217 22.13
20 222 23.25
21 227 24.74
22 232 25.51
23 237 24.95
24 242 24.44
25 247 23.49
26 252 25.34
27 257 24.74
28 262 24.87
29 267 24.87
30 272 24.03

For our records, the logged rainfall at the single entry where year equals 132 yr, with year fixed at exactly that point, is 21.12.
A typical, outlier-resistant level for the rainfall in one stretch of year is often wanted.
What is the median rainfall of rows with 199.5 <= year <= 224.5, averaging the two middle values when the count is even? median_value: 22.1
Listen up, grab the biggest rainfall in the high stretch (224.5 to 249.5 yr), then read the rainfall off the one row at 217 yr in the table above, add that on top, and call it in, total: 48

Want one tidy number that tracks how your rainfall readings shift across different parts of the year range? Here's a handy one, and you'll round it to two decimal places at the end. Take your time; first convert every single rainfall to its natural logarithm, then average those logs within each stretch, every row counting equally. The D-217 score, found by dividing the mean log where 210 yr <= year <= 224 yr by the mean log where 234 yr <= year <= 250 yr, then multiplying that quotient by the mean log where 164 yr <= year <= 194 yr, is 3.05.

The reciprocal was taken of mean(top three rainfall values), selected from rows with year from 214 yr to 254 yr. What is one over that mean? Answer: 0.0396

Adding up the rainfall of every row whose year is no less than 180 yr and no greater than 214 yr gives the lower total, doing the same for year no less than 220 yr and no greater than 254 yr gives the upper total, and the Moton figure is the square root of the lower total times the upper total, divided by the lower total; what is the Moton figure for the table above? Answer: 1.05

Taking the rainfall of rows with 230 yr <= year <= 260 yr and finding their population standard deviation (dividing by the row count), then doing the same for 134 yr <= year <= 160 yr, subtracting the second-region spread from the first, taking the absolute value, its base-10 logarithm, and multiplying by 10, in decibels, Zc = -3.0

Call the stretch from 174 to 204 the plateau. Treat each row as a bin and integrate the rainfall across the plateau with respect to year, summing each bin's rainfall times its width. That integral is 668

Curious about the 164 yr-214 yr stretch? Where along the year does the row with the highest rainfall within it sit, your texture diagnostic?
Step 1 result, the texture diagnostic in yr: 187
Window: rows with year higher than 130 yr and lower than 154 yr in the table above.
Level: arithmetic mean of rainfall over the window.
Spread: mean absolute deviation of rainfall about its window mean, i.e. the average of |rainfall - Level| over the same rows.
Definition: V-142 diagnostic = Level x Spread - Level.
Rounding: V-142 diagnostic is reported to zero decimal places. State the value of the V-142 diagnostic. -20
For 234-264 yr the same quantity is -14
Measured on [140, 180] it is -9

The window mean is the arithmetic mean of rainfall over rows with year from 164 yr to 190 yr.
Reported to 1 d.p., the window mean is 22.6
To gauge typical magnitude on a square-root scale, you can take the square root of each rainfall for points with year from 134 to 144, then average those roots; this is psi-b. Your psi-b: 4.61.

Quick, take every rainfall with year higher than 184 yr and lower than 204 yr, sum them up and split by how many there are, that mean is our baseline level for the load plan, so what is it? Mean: 22.1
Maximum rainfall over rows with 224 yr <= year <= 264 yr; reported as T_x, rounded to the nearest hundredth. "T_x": 25.51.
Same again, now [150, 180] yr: 22.80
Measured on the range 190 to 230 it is 24.74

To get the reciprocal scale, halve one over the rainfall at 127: 0.0233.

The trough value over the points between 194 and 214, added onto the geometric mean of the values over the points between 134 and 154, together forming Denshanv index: 42.6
